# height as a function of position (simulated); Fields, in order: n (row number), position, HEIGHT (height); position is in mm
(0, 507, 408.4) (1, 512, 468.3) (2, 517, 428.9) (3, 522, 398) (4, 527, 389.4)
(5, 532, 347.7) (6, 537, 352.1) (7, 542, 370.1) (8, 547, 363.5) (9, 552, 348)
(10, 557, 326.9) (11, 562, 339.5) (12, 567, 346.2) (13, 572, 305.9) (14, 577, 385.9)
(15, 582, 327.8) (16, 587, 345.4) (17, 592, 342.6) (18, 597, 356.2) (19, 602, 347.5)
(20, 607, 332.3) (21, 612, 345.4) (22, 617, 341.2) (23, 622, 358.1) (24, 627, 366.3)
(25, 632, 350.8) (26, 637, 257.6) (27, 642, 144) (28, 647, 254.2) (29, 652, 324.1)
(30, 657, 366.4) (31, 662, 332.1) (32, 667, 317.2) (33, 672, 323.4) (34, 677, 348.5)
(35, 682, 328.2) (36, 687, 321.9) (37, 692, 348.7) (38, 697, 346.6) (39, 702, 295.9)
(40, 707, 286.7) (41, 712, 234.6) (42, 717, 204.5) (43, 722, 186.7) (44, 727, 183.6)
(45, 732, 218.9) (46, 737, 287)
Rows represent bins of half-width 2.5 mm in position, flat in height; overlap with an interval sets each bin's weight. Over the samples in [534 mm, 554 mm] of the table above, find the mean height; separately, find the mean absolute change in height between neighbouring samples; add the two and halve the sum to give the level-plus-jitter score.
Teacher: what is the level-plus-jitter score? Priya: 186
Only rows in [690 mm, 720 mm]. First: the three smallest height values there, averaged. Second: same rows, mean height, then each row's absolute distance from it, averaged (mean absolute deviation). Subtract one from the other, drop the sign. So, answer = 198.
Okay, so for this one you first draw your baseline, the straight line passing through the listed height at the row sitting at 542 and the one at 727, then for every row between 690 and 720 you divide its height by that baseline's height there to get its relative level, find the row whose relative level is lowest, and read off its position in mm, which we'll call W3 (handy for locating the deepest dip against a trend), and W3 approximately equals 717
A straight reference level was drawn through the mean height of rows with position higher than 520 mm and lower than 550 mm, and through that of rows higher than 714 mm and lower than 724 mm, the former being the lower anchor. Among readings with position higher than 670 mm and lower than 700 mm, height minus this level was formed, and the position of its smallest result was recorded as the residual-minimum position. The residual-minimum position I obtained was 672 mm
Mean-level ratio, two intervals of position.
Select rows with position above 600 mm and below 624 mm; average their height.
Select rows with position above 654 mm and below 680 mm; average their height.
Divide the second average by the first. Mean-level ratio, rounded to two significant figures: 0.98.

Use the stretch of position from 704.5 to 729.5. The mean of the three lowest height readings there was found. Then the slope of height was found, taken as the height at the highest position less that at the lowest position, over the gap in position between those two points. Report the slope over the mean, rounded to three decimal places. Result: -0.027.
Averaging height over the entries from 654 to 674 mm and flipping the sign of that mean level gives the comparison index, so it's -335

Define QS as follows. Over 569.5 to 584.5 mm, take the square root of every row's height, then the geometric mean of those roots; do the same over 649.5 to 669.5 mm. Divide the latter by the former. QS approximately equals 0.99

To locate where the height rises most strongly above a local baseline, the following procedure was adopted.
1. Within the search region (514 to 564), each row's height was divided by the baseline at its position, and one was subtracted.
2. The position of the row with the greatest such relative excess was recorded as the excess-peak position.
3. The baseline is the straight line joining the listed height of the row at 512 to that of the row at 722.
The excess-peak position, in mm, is 517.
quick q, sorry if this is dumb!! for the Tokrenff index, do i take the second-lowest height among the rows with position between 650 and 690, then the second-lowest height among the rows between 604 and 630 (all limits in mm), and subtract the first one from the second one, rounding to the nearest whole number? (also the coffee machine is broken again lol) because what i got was 19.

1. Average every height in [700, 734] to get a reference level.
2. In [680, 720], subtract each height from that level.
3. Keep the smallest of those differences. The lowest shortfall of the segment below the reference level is -119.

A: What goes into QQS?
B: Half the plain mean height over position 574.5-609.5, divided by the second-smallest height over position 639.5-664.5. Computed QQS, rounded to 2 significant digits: 0.68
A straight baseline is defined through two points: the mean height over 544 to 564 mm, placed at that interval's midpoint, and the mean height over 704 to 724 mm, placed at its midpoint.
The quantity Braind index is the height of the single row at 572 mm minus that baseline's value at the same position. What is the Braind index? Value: -26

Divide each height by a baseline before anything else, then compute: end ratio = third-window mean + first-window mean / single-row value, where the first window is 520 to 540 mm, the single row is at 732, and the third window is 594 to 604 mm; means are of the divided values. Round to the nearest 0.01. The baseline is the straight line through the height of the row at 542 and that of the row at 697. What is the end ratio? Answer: 2.53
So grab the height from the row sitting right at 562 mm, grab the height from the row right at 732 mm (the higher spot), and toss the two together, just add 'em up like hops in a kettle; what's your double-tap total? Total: 558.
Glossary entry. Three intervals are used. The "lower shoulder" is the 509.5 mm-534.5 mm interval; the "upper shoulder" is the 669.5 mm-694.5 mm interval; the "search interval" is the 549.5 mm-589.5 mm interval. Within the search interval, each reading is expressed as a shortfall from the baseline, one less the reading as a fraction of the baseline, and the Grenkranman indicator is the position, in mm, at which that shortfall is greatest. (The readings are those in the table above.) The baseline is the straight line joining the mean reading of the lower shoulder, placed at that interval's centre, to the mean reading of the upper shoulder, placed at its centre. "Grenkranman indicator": 572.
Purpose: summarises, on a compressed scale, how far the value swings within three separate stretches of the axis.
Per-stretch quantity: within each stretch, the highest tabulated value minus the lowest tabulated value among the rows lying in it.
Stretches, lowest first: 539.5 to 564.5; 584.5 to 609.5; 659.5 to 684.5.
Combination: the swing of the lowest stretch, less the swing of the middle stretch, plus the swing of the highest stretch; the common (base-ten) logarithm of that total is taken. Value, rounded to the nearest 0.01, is 1.70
